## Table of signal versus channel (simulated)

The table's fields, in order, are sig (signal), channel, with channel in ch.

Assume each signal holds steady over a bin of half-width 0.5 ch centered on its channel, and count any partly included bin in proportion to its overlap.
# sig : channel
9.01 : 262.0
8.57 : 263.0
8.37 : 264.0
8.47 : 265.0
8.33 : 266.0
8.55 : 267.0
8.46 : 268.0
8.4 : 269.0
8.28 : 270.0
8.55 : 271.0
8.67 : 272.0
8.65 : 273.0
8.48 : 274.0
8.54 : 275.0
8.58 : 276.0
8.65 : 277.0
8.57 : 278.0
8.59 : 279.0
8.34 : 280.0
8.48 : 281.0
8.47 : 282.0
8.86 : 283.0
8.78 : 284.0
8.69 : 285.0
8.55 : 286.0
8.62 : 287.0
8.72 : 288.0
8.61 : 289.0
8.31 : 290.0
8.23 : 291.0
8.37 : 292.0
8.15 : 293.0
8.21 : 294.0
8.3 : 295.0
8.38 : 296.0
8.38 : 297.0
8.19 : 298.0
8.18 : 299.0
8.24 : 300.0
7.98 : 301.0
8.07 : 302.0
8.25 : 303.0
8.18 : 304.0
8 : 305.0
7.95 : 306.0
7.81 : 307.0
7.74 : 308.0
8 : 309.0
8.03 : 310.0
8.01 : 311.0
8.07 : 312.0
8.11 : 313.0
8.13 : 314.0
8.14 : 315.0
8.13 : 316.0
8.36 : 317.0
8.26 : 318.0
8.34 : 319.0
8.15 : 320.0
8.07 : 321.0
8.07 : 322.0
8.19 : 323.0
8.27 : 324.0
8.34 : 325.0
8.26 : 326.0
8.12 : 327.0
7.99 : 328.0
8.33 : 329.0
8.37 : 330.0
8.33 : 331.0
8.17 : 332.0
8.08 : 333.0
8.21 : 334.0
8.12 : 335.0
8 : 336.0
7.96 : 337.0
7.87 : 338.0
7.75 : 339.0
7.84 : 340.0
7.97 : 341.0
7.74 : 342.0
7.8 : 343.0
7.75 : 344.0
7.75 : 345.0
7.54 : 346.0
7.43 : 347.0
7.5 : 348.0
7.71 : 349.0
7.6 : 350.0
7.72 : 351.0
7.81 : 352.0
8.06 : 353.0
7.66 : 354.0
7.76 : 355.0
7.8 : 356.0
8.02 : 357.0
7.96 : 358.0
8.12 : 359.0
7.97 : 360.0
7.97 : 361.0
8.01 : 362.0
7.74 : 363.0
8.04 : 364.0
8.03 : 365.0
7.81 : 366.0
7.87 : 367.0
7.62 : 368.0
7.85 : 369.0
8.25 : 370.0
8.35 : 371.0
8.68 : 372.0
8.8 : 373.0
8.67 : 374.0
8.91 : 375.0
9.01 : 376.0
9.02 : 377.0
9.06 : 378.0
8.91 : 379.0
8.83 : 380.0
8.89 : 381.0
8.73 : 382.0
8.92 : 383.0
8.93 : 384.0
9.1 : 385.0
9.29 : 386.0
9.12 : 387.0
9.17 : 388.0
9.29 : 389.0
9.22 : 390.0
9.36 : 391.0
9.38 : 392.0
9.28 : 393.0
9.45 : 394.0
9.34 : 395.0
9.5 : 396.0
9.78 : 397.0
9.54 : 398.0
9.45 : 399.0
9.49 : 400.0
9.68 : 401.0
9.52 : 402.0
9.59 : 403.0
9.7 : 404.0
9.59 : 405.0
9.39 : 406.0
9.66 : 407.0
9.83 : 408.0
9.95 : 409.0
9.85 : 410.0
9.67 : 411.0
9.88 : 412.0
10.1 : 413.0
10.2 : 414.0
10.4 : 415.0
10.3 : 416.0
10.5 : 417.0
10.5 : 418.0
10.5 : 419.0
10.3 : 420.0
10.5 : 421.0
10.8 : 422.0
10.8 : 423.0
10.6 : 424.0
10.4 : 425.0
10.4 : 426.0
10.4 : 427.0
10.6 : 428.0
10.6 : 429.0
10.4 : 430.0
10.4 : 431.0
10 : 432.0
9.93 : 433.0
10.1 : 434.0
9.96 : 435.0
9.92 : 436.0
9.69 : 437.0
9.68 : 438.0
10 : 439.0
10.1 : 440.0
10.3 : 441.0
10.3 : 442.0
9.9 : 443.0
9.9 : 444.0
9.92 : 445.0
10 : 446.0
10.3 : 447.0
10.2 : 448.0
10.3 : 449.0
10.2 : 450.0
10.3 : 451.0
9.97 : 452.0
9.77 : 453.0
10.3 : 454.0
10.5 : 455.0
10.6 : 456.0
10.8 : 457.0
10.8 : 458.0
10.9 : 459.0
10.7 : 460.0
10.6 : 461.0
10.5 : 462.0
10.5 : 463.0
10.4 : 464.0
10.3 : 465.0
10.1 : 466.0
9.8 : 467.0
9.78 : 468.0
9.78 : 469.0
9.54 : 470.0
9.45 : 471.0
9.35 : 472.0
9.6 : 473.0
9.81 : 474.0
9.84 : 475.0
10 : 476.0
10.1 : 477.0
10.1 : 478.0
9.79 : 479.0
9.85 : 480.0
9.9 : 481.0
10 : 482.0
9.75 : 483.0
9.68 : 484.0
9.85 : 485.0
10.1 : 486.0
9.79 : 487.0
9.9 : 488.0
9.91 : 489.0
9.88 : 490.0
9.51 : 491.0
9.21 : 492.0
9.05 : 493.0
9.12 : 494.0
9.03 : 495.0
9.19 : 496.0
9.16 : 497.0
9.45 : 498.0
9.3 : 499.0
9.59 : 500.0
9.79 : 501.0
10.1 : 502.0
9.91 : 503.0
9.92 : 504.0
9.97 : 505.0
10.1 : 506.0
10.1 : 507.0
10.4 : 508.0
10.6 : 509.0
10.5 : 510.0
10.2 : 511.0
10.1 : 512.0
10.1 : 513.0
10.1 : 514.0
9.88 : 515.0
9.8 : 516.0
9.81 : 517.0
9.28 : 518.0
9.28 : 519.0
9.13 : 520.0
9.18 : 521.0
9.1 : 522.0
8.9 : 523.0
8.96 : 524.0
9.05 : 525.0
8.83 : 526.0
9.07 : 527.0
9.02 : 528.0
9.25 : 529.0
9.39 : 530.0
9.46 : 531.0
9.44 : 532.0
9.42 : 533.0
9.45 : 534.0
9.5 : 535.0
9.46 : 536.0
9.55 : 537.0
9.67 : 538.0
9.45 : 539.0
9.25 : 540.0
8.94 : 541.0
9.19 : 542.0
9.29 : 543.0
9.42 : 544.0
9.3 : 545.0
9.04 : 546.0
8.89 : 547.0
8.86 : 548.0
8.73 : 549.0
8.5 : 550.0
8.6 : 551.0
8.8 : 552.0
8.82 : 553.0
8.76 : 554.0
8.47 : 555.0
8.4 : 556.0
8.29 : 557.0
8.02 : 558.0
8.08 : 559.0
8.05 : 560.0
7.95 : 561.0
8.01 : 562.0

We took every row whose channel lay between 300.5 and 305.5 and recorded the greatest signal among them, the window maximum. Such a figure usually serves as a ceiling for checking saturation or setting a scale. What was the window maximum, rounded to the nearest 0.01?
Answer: 8.25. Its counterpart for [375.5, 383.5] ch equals 9.06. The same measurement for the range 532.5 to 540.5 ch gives 9.67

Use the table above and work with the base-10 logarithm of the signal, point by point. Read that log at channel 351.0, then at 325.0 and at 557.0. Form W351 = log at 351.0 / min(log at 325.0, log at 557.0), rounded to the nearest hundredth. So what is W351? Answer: 0.97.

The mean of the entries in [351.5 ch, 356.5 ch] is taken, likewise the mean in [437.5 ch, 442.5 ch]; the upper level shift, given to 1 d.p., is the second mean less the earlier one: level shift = 2.3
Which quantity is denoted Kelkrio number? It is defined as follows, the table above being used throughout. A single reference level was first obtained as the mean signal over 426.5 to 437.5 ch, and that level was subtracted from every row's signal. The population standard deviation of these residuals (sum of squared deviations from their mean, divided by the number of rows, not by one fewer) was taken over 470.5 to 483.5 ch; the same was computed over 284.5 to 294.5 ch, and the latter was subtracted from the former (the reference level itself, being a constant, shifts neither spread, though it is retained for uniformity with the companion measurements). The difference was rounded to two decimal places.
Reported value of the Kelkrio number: 0.02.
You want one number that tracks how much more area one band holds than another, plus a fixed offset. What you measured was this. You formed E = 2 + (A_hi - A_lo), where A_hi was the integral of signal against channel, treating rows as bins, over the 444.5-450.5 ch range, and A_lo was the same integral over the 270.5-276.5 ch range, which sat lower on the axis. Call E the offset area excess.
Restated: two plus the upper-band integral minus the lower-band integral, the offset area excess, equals 11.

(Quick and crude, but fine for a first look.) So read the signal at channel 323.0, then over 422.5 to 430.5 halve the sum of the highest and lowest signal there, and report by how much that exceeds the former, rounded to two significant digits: 2.4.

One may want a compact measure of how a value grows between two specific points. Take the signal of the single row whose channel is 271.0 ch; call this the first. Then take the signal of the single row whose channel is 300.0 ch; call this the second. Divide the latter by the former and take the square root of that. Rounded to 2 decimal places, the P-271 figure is 0.98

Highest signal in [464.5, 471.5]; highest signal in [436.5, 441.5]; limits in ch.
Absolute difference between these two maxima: 0.0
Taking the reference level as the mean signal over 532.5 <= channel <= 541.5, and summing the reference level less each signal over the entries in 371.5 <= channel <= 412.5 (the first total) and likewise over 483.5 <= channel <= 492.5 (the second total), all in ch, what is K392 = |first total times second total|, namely 14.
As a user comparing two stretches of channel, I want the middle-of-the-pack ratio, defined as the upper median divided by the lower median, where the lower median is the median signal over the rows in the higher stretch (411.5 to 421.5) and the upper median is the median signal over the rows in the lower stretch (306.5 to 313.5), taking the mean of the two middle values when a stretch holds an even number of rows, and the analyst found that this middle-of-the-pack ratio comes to 0.77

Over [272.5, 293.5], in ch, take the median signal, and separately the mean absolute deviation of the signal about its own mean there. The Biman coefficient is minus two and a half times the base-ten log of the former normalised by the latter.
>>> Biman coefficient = -4.5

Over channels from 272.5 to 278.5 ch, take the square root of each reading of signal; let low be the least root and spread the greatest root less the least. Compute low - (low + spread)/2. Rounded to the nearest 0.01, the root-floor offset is 1.44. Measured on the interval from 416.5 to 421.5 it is 1.59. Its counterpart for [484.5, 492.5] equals 1.45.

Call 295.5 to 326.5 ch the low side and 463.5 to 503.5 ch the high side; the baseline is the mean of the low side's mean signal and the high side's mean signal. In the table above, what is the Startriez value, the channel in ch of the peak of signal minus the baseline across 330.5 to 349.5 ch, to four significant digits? 331.0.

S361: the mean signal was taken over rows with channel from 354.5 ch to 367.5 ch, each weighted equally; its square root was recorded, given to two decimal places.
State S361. 2.82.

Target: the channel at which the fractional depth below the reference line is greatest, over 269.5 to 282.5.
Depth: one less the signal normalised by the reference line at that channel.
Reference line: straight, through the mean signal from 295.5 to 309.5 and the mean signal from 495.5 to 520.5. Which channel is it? 280.0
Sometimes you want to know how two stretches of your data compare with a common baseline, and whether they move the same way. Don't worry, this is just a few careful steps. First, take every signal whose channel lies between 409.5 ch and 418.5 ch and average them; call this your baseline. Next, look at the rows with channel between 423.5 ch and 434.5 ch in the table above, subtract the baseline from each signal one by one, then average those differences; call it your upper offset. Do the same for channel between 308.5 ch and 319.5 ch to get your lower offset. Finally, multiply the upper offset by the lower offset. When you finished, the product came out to -0.39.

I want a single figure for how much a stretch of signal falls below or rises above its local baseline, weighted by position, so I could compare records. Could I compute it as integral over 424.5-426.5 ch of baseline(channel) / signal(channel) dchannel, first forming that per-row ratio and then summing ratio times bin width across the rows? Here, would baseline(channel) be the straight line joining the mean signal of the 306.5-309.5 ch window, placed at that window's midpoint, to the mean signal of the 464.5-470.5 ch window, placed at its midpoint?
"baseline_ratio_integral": 1.8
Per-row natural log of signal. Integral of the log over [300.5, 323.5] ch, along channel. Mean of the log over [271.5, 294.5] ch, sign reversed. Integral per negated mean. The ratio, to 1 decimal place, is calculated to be -22.4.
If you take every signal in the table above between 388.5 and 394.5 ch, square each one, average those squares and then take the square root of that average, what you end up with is 9.3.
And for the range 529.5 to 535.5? 9.4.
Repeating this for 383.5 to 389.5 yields 9.2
